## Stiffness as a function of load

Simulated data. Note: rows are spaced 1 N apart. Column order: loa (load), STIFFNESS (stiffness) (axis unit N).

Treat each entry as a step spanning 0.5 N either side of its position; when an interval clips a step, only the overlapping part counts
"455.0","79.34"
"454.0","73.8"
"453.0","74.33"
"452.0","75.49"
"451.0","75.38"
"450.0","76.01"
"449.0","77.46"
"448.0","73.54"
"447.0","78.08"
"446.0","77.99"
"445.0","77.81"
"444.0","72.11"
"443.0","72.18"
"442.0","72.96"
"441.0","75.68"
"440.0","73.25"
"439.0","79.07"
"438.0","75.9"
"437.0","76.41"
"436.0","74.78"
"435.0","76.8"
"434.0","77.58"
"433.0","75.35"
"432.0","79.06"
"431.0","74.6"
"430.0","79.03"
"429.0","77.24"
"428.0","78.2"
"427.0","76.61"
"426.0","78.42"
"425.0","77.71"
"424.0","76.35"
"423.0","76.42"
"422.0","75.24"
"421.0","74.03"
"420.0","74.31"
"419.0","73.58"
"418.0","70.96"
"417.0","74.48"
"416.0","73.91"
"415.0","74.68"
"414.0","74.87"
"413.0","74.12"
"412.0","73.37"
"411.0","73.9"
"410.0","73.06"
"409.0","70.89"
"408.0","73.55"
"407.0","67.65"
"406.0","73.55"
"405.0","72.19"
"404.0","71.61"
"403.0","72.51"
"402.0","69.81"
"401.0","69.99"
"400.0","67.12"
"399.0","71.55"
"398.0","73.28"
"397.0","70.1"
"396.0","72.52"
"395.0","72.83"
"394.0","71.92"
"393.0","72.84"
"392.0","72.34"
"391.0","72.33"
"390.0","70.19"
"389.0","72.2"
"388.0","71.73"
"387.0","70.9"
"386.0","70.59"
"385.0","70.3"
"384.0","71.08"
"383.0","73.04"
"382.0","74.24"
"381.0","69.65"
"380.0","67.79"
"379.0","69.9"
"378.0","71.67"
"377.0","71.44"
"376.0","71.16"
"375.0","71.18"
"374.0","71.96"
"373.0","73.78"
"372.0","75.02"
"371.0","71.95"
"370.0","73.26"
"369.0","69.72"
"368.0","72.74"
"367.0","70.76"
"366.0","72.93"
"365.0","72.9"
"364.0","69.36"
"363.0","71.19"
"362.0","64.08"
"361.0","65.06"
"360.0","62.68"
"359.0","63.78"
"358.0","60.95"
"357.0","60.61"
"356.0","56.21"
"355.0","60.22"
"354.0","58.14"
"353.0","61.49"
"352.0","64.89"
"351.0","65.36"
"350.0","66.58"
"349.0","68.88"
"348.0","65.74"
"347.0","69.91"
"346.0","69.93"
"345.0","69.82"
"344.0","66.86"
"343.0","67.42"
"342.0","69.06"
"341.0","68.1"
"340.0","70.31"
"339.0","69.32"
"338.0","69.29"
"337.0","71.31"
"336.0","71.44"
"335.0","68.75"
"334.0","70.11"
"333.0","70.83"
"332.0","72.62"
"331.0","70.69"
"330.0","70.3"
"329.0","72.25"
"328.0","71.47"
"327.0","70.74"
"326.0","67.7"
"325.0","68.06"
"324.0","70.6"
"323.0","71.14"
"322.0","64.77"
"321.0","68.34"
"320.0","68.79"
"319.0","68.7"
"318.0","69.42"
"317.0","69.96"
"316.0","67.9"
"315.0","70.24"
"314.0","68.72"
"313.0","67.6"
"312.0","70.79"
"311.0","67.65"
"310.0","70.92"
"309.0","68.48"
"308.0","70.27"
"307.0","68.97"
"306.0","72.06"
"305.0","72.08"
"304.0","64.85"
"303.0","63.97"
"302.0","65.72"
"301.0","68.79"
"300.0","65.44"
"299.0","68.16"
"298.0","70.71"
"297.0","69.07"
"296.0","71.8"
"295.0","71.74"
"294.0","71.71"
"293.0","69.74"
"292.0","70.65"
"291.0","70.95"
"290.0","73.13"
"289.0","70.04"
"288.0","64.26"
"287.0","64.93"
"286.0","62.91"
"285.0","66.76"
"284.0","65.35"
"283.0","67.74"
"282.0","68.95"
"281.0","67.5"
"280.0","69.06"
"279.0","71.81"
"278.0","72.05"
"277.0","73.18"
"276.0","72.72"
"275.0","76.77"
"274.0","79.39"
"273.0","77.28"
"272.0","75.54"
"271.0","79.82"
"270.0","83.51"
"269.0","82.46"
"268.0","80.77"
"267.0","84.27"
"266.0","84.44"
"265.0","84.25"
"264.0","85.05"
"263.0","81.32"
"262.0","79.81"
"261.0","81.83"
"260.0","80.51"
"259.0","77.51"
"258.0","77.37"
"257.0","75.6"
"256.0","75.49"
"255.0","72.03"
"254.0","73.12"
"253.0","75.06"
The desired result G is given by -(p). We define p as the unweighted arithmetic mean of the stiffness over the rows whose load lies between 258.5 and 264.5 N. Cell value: -81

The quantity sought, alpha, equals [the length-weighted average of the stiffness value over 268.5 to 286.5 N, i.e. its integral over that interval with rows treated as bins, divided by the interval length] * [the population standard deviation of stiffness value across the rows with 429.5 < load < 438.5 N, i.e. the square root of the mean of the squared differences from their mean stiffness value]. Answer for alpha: 115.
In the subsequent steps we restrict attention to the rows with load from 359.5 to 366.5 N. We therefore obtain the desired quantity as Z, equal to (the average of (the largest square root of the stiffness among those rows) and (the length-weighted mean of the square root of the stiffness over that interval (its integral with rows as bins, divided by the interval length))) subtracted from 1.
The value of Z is -7.40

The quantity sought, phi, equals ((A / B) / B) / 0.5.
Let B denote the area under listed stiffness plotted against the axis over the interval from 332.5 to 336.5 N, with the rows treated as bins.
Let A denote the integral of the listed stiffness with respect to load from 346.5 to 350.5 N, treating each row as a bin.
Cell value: 0.0069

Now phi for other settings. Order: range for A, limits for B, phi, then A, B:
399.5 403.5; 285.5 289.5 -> 0.0081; 279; 262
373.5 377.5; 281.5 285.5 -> 0.0079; 286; 269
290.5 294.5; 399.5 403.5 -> 0.0073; 283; 279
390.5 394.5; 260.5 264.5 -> 0.0054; 289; 328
